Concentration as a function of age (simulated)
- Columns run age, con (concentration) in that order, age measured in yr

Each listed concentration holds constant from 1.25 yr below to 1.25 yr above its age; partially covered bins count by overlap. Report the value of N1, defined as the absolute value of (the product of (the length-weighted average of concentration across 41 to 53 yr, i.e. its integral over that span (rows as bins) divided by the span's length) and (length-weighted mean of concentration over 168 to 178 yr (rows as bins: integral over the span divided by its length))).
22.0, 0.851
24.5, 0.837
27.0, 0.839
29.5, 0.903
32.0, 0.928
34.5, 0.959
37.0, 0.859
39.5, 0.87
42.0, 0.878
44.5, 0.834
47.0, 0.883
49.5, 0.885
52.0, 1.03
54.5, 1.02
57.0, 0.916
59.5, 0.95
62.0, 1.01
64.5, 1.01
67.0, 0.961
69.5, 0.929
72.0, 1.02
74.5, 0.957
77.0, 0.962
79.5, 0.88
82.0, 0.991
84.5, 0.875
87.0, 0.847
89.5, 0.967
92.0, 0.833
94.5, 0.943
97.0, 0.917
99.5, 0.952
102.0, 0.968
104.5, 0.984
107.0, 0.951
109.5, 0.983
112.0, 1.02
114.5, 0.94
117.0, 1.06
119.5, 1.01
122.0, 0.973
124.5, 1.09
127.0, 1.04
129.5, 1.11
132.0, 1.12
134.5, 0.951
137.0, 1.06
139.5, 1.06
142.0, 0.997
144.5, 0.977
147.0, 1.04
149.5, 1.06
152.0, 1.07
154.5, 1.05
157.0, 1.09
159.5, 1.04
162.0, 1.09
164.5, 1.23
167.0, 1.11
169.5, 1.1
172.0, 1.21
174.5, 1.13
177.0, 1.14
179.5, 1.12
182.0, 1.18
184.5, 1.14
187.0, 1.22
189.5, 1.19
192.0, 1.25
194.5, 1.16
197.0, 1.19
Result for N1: 1.03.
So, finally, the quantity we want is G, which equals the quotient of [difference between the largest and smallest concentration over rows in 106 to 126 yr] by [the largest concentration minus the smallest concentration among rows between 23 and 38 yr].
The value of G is 1.2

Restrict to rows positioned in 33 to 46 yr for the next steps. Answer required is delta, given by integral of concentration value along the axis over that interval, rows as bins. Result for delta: 11.5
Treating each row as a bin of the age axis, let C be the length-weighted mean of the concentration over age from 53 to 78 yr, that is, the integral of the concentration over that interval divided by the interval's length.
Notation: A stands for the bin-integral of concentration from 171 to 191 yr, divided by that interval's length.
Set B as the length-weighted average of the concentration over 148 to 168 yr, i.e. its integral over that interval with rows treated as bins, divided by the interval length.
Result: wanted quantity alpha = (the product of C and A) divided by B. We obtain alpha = 1.04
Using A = 1.17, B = 1.09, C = 0.97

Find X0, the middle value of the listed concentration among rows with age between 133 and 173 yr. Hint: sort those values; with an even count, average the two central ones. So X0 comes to 1.06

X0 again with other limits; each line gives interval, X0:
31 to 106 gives 0.95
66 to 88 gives 0.96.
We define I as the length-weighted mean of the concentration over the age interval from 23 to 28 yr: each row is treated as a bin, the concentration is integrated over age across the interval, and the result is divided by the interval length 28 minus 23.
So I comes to 0.84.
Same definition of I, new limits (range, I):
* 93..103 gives 0.94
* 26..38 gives 0.90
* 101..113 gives 0.98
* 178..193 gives 1.18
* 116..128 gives 1.03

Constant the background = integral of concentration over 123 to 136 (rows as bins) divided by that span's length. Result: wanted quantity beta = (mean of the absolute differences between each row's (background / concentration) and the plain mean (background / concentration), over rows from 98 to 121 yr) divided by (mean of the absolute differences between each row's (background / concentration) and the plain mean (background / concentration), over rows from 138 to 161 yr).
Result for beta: 1.2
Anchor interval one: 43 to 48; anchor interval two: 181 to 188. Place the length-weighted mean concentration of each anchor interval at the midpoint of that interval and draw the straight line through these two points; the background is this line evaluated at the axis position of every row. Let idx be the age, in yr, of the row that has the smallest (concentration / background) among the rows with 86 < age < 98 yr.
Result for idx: 92.0 yr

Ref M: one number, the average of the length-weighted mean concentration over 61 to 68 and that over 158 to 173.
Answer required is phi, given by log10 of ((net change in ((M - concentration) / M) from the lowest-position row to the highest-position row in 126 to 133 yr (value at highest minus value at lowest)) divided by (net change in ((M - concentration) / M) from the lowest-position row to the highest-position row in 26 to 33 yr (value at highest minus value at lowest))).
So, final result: -0.05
